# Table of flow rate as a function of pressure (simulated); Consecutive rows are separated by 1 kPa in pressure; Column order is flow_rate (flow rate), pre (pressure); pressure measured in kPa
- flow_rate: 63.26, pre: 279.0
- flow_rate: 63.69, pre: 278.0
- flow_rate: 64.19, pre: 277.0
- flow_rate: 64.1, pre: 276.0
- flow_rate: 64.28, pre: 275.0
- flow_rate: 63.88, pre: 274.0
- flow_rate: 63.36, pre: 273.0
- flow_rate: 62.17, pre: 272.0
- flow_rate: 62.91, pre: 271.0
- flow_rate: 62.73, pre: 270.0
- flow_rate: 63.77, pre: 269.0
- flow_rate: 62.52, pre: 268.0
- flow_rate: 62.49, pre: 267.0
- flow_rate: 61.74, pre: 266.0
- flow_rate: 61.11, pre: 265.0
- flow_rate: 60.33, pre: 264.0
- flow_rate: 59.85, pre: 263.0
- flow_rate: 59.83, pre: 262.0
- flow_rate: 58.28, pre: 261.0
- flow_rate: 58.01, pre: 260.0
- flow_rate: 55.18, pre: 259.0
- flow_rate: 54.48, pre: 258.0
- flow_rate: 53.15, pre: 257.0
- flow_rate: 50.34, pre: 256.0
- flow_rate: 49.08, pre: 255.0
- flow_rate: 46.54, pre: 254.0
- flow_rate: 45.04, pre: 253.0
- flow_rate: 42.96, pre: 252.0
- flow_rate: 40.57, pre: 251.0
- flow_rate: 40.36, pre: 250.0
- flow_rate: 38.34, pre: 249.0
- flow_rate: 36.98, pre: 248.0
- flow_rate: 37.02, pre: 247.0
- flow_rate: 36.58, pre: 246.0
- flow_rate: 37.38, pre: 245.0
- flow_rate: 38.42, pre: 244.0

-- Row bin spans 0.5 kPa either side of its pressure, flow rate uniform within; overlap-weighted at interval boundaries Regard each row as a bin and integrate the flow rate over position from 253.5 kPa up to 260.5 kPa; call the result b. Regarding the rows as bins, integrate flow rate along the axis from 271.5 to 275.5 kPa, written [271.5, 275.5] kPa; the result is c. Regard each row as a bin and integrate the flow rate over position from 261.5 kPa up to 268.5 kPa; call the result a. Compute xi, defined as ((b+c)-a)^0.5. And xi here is 13.9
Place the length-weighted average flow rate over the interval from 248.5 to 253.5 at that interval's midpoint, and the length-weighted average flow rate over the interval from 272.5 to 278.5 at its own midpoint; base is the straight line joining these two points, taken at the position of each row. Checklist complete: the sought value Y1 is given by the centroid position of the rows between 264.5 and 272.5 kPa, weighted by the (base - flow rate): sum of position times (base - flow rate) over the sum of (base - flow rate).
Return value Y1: 267.7 kPa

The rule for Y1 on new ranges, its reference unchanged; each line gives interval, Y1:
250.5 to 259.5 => 256.9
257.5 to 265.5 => 261.5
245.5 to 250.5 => 248.1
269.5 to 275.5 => 271.7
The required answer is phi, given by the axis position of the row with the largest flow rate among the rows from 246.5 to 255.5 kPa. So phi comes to 255.0 kPa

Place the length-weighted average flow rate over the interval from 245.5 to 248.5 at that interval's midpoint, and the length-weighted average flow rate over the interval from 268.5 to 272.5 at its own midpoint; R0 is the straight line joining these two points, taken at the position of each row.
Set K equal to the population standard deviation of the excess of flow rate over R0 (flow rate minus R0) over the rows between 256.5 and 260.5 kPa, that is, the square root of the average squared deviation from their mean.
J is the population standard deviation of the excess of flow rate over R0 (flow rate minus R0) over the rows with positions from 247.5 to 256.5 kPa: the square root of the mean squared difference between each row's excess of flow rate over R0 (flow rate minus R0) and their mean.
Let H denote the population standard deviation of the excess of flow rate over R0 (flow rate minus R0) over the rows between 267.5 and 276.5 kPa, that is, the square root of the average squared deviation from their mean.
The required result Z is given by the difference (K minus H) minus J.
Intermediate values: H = 2.46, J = 1.6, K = 0.68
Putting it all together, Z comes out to -3.4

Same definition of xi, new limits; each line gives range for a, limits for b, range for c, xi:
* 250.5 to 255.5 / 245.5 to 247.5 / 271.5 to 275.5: 10.2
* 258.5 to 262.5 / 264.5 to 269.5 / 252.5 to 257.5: 18.0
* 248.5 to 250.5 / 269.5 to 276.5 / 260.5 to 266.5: 26.9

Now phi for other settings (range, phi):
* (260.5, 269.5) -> 269.0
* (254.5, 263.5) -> 263.0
